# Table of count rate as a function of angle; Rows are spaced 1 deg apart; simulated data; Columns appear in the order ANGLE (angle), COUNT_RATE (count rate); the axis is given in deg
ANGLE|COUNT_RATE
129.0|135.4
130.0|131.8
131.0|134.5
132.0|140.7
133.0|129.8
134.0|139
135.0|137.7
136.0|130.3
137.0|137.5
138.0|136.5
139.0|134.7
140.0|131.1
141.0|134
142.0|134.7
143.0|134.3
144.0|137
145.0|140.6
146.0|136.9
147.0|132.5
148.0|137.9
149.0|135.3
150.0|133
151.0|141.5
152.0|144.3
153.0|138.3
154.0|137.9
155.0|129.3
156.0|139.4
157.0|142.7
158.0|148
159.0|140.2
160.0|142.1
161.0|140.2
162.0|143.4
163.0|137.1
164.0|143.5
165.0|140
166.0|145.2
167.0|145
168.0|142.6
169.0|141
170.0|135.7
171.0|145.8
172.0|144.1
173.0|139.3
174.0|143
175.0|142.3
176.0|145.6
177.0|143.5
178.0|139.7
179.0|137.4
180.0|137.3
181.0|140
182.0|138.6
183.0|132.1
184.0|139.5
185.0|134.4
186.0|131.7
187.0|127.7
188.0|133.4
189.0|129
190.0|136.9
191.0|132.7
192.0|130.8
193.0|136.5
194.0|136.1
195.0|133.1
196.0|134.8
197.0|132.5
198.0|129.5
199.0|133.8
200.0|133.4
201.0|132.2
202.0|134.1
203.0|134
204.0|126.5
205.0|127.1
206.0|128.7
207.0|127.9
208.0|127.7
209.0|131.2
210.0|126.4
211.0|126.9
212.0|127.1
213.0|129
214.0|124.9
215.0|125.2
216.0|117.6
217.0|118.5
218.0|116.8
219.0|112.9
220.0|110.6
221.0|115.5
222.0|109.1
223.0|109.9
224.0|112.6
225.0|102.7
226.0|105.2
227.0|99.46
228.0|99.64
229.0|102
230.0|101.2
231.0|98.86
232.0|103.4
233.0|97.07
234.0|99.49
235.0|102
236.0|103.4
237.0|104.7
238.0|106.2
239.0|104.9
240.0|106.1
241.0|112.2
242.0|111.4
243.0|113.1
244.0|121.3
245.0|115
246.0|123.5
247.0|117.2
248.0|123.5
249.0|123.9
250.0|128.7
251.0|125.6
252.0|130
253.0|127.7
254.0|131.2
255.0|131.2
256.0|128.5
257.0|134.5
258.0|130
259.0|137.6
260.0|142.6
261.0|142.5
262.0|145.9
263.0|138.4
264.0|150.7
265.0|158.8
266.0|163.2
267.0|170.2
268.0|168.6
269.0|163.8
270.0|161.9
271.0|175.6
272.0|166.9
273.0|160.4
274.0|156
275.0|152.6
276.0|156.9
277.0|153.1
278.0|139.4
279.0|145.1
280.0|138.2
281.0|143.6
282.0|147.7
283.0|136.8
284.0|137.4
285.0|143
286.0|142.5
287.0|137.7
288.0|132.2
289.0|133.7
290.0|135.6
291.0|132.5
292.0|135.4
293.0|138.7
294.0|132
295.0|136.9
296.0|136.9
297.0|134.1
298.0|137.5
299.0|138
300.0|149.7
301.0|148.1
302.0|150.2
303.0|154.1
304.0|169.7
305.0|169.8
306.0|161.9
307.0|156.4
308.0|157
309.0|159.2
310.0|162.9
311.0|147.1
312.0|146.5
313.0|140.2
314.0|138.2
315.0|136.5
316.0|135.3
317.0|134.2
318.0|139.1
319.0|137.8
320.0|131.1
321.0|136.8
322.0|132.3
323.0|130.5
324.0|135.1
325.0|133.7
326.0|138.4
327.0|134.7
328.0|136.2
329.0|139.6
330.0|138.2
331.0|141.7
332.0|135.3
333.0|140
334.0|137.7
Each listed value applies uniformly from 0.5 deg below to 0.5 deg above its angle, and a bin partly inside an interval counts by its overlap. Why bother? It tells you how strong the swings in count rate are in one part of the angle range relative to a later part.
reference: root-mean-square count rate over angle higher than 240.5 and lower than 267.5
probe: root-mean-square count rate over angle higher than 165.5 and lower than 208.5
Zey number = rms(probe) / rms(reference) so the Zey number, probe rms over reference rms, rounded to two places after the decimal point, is 1.02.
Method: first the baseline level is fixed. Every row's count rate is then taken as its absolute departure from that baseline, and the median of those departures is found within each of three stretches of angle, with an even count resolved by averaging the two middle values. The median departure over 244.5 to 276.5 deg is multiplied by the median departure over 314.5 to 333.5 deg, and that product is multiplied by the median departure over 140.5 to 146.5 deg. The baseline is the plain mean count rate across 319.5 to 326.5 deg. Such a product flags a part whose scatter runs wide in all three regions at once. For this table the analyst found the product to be 57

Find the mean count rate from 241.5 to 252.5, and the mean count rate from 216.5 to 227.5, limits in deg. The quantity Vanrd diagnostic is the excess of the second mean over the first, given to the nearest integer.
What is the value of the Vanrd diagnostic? -11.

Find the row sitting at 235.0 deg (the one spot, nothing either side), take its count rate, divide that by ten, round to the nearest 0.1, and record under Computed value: 10.2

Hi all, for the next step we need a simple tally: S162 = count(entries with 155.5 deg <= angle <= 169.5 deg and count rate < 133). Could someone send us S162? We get 0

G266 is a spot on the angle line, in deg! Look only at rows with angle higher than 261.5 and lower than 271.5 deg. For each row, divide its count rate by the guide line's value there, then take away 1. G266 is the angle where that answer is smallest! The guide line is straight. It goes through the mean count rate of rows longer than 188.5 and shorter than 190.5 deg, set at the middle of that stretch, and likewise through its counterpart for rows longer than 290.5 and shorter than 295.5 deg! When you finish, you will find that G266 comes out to 263.0 deg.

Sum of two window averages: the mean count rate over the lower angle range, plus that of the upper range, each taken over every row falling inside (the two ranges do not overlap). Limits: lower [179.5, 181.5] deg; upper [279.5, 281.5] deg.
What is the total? 280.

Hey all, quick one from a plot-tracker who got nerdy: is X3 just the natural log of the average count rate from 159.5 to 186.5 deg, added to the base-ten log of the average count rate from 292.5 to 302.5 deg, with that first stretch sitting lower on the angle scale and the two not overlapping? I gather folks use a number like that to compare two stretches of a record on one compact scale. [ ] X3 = 7.09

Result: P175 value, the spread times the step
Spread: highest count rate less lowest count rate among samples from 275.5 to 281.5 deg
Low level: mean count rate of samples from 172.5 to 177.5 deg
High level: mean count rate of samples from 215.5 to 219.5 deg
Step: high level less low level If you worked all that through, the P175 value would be -492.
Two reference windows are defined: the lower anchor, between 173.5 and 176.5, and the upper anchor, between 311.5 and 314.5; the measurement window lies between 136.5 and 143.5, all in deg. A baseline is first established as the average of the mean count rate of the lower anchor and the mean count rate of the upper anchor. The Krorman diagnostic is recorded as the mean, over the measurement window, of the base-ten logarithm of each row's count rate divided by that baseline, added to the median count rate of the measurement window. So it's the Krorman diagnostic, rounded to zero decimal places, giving 135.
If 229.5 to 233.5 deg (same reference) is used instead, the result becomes 100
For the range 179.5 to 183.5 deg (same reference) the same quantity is 138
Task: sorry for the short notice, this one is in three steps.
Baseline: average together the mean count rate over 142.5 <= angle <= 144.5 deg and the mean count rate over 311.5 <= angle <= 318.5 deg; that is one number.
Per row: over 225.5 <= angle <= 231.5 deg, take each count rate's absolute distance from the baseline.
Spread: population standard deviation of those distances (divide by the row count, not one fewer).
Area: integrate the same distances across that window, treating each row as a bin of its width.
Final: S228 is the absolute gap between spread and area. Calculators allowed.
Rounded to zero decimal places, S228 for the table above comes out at 214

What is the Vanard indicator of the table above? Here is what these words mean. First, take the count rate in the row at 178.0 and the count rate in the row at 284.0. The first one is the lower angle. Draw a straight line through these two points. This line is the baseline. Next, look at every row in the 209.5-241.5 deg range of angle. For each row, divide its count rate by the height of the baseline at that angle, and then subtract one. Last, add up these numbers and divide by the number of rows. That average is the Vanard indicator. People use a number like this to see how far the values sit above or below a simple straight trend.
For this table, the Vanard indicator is -0.20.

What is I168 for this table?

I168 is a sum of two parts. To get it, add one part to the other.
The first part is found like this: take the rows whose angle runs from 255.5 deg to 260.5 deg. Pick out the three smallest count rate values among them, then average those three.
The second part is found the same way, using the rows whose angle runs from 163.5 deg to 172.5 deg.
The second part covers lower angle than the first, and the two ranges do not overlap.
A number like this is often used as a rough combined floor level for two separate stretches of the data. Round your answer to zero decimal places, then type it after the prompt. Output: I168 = 270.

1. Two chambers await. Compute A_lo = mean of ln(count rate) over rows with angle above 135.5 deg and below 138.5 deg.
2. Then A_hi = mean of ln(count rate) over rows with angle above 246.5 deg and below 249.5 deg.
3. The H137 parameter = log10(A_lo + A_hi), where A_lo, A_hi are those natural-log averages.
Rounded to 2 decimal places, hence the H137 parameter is 0.99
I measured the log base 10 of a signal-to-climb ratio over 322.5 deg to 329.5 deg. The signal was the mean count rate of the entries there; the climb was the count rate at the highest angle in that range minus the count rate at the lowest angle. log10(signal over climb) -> 1.17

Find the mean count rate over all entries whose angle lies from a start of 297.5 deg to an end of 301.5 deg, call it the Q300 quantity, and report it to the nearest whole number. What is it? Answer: 143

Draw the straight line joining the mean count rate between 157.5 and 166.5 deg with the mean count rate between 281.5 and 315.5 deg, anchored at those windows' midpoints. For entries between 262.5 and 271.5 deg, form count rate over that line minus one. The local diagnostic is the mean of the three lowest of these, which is 0.04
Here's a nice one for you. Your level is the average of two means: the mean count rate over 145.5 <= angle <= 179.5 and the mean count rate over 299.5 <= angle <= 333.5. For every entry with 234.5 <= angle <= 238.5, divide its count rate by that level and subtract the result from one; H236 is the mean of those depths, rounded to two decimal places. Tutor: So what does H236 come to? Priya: 0.27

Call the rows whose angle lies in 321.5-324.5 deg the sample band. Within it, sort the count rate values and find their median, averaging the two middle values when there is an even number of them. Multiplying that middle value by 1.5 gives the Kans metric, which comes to 198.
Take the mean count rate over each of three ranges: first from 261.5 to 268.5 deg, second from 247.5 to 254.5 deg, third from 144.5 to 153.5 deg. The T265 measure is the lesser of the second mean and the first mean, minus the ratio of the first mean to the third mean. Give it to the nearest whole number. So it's 126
